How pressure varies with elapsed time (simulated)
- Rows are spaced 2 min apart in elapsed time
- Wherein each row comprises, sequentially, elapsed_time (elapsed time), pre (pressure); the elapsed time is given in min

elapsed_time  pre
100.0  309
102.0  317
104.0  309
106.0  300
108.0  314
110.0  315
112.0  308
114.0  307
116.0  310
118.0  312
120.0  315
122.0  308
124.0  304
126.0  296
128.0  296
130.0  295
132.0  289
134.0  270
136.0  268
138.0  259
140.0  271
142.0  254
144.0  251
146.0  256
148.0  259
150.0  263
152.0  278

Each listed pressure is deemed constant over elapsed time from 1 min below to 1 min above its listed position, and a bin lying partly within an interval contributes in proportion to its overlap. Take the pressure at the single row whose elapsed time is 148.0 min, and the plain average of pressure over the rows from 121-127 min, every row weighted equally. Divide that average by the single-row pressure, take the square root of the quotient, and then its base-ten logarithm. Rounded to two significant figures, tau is 0.034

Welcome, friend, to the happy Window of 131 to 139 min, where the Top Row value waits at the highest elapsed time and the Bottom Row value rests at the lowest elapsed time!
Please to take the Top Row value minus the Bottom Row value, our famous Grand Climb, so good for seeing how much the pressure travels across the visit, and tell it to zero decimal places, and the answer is -30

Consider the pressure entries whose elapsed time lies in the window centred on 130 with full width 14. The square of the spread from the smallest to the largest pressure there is 1296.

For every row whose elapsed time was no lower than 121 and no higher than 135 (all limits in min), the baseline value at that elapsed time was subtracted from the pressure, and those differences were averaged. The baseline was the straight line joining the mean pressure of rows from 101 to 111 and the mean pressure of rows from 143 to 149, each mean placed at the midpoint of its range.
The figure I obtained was 14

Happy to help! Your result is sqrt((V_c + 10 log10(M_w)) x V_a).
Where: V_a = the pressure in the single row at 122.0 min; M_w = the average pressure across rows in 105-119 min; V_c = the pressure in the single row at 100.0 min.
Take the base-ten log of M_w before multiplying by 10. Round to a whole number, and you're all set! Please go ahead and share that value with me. 321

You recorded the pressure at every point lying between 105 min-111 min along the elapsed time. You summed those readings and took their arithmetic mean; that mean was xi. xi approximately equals 310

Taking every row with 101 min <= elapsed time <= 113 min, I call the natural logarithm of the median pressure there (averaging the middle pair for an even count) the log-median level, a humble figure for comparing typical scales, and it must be 5.74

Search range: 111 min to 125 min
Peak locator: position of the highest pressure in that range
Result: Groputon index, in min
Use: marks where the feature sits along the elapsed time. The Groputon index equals 120.0 min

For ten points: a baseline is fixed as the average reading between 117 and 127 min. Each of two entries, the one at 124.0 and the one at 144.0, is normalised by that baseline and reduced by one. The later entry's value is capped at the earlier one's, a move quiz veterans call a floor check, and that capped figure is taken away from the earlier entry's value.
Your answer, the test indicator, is 0.17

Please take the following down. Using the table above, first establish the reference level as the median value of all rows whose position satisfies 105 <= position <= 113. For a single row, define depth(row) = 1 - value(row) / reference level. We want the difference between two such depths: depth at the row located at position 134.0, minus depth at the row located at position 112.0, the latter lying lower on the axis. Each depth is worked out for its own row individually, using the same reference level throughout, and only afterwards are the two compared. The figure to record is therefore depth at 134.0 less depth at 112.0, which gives 0.12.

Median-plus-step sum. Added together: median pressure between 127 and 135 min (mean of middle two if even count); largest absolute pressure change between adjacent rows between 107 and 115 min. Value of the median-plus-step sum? 299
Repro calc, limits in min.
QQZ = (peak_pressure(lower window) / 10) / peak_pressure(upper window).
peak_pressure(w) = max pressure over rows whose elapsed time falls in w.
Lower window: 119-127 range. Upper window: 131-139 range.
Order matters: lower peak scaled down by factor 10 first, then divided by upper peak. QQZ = 0.109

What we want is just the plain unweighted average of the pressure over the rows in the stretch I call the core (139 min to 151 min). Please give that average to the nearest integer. 259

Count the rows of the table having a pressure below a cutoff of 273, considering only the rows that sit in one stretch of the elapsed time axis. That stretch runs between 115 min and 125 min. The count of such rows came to 0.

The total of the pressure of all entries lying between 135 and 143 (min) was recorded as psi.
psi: 1052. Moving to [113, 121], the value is 1244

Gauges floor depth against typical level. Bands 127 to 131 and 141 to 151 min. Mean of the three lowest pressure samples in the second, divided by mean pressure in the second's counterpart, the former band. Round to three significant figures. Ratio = 0.858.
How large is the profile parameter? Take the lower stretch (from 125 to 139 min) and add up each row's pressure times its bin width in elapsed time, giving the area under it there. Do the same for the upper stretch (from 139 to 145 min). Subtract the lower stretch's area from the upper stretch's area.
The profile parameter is -2394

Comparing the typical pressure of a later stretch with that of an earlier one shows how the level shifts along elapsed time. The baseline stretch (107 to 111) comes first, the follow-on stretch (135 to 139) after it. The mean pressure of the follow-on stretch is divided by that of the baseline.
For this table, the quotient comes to 0.84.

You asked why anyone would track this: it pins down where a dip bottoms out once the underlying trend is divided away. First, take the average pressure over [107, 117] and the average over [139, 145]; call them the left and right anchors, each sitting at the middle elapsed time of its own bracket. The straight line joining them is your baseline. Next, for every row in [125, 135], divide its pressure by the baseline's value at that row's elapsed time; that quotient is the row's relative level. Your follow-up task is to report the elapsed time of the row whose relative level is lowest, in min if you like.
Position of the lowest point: 134.0 min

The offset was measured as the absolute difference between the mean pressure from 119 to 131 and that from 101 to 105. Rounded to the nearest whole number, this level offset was 11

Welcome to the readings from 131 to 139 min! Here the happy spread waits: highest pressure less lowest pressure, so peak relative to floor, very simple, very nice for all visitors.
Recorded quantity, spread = 30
